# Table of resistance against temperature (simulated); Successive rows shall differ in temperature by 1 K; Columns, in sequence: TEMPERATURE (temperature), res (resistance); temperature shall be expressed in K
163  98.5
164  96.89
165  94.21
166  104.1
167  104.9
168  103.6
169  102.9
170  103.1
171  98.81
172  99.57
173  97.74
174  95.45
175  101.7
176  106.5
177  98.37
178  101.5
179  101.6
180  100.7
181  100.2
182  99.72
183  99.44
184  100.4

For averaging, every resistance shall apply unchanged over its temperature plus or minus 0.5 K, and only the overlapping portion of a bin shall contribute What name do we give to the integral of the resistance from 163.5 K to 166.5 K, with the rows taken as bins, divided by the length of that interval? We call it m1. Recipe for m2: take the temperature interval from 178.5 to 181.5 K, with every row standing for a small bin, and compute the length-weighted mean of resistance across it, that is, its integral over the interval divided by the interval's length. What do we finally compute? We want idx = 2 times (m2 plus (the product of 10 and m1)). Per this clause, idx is 2170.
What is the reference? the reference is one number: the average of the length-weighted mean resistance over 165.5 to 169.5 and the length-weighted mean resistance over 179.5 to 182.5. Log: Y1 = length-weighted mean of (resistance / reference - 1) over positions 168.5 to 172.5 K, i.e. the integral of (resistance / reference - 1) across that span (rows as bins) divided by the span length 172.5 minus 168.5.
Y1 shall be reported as -0.009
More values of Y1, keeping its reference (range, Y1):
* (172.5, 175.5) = -0.037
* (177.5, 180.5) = -0.008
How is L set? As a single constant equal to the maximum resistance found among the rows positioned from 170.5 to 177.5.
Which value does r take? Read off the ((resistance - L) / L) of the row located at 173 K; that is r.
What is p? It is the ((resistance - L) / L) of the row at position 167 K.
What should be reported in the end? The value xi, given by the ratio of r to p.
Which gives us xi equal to 5.5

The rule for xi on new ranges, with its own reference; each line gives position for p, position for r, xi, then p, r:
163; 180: 0.7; -0.08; -0.054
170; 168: 0.9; -0.03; -0.027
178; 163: 1.6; -0.05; -0.075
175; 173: 1.8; -0.05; -0.082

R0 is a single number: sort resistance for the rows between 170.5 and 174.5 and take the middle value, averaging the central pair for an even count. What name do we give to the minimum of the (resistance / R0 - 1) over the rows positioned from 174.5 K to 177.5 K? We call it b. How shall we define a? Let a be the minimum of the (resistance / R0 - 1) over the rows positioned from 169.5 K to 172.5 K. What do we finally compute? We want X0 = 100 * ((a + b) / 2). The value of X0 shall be 0.3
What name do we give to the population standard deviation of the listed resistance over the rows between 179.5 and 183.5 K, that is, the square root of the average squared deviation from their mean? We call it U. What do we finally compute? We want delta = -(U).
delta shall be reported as -0.5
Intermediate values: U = 0.5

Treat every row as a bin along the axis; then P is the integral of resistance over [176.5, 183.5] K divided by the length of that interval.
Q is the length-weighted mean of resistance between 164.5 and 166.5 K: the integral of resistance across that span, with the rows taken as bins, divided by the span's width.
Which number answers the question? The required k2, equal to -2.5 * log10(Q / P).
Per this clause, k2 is 0.012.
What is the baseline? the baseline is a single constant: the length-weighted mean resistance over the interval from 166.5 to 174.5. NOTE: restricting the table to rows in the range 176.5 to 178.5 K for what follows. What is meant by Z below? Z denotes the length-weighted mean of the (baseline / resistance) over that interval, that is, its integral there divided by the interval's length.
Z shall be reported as 1.01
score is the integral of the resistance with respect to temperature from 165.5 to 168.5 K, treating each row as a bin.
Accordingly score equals 313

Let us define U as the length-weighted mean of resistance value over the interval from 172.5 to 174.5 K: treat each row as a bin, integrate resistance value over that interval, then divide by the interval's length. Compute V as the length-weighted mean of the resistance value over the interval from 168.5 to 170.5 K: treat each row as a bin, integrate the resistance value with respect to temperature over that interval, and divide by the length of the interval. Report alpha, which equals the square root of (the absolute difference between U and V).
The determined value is 2.53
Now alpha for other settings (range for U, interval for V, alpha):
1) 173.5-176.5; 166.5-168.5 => 1.74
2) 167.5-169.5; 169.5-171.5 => 1.51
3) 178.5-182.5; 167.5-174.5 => 0.62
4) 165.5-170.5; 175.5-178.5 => 1.26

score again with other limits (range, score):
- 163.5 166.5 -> 295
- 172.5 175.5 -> 295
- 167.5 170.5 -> 310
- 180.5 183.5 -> 299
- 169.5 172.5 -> 301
